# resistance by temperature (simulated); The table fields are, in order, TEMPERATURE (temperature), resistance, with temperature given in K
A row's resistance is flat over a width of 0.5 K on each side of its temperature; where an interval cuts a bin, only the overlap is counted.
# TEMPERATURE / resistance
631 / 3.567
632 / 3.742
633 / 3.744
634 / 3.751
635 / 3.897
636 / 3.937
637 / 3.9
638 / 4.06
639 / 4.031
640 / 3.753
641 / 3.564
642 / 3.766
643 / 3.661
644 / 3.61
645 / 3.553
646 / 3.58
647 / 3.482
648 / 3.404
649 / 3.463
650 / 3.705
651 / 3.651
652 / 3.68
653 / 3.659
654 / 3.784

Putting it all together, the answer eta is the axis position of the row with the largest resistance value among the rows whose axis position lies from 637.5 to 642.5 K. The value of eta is 638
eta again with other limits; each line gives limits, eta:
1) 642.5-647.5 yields 643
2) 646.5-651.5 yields 650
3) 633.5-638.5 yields 638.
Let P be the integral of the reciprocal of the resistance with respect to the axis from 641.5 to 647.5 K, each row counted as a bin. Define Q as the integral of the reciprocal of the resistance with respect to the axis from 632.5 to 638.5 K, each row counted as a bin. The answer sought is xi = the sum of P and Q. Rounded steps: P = 1.66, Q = 1.55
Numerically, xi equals 3.21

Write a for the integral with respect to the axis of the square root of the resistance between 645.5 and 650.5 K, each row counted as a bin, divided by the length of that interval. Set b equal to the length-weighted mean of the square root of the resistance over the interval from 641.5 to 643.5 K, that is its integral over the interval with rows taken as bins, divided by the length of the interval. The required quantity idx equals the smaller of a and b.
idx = 1.88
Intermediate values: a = 1.88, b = 1.927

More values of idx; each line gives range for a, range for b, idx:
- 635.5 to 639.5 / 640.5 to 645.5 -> 1.91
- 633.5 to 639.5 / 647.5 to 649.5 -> 1.85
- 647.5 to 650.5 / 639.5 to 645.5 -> 1.88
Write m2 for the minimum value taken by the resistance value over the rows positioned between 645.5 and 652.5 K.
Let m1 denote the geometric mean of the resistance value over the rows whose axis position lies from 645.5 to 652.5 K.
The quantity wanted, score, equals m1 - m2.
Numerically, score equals 0.16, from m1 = 3.56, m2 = 3.404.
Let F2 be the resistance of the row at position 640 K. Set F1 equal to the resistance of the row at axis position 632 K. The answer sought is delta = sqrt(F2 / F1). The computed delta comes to 1.00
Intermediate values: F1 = 3.742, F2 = 3.753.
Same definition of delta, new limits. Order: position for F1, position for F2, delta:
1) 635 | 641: 0.96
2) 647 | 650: 1.03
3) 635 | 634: 0.98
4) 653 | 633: 1.01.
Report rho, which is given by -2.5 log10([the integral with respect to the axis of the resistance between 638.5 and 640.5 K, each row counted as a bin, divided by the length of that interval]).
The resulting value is -1.48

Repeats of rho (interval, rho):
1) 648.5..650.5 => -1.39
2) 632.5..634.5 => -1.43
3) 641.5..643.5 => -1.42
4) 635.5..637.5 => -1.48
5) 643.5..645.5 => -1.39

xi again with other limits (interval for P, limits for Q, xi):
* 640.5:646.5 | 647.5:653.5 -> 3.33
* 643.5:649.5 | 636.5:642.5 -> 3.27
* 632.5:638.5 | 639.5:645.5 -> 3.19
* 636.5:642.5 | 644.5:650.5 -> 3.26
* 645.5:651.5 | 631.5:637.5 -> 3.26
